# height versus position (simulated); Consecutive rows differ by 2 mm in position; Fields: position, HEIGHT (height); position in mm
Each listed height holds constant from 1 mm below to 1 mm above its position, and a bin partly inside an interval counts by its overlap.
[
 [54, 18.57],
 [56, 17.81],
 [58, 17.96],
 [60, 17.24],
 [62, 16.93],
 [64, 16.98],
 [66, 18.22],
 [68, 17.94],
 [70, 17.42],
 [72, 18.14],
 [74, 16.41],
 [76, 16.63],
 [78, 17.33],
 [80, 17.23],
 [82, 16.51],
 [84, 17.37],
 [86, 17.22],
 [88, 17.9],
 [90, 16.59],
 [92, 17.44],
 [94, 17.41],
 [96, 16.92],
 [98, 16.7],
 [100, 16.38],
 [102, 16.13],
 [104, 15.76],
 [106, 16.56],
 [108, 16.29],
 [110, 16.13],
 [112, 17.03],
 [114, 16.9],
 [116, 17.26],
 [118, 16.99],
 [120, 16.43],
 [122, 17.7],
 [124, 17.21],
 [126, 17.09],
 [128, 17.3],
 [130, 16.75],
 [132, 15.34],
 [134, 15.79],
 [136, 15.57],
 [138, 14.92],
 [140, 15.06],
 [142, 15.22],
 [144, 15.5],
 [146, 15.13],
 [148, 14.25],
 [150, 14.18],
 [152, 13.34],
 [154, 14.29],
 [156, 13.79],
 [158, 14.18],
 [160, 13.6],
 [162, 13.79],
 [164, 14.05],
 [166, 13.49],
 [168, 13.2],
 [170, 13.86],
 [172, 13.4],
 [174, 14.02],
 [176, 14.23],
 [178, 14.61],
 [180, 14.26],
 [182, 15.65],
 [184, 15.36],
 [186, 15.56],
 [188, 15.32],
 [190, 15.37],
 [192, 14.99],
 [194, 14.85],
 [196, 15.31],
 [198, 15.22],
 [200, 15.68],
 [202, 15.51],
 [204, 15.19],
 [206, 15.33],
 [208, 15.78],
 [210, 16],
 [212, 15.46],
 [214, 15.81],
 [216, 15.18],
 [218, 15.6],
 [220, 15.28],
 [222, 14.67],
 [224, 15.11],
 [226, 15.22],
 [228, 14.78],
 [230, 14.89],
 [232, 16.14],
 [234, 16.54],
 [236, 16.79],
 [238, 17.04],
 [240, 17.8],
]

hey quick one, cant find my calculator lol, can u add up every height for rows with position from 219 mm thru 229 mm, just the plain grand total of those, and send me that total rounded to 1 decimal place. 75.1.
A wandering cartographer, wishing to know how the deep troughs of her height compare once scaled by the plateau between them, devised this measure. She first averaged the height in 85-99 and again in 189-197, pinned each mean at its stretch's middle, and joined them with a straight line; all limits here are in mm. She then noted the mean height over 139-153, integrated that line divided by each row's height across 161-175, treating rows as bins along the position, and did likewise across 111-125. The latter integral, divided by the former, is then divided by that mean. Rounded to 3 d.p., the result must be 0.058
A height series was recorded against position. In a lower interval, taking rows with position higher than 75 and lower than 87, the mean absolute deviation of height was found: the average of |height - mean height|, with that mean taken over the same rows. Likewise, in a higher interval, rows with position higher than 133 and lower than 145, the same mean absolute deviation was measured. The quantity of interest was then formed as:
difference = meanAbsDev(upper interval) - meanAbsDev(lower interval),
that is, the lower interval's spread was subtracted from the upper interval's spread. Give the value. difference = -0.04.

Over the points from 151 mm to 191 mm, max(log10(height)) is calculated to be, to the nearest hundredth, 1.19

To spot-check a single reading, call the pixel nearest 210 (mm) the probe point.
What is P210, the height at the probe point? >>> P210 16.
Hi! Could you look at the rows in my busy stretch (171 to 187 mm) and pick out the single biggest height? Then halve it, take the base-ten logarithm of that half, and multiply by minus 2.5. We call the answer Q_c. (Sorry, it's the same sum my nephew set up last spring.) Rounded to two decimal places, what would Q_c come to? -2.23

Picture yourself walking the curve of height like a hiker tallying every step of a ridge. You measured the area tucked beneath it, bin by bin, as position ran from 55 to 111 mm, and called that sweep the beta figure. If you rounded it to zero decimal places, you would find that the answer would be 955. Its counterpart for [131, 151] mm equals 302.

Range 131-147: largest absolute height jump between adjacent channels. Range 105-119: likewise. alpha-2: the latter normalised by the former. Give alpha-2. 1.4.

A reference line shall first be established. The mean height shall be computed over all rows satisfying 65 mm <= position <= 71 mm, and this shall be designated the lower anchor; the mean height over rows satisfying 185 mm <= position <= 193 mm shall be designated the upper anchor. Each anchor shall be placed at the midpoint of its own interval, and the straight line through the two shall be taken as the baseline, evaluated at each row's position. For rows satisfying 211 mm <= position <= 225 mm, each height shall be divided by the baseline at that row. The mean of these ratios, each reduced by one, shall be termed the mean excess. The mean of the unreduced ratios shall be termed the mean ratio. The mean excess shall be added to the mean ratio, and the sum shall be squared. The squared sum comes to 1.2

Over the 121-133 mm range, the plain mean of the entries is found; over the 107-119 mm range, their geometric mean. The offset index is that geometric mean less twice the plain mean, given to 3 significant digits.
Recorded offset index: -17.0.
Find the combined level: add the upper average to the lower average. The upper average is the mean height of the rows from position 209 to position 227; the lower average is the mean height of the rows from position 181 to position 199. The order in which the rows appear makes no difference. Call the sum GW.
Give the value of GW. 30.7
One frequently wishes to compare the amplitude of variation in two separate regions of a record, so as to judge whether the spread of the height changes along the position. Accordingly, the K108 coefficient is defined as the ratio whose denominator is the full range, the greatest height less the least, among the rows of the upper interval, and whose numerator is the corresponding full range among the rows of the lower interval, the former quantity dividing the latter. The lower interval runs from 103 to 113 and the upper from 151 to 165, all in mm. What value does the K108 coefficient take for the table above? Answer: 1.3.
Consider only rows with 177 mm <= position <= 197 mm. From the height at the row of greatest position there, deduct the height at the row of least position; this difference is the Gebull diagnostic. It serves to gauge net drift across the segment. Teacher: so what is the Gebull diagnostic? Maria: 0.7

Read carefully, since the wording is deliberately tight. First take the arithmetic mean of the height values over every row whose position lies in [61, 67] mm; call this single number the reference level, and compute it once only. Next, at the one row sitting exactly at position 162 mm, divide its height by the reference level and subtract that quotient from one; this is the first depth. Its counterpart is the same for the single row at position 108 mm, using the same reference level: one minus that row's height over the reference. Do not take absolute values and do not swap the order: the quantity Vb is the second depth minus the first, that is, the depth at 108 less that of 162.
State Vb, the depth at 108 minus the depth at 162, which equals -0.14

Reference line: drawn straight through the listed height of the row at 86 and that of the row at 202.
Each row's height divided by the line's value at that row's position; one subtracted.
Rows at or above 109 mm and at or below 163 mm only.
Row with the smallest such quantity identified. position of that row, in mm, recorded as 152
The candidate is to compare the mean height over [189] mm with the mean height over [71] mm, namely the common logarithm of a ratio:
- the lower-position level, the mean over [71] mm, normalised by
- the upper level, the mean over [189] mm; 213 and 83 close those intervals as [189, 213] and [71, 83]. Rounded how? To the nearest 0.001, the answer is 0.044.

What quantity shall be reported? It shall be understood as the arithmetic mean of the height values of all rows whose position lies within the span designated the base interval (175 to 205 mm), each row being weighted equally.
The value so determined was 15.1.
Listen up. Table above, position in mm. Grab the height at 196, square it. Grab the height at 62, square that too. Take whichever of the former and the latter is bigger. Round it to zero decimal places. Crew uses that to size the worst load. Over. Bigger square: 287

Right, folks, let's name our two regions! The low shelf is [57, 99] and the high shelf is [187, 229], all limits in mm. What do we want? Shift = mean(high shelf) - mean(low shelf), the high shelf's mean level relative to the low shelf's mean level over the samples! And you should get -1.9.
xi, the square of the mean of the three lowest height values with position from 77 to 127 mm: 256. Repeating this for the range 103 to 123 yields 258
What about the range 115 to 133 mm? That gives 262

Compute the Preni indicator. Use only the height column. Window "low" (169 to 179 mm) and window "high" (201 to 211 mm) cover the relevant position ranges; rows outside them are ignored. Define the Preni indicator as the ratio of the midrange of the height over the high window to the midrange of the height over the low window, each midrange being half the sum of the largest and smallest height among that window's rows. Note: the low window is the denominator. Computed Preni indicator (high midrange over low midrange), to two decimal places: 1.11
